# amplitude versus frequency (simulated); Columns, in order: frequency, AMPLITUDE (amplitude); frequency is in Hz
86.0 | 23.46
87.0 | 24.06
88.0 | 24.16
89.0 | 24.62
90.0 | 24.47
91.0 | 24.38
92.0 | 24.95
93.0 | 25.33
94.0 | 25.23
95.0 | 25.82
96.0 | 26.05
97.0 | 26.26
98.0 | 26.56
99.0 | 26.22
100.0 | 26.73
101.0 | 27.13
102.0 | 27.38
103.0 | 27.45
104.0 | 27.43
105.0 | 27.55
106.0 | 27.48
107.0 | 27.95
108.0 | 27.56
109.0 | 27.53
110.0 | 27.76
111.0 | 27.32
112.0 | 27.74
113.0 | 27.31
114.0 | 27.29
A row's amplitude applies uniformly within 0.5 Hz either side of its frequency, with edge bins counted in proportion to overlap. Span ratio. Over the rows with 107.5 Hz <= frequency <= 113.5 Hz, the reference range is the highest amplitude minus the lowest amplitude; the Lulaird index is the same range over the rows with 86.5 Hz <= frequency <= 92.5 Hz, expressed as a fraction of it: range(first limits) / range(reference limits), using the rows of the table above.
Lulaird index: 2.0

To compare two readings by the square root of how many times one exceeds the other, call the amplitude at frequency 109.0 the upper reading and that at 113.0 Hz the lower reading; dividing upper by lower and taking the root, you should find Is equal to 1.00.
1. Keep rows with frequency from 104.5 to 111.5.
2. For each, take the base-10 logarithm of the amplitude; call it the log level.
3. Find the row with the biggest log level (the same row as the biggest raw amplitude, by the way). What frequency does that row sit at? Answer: 107.0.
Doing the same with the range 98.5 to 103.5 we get 103.0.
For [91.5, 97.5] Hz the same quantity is 97.0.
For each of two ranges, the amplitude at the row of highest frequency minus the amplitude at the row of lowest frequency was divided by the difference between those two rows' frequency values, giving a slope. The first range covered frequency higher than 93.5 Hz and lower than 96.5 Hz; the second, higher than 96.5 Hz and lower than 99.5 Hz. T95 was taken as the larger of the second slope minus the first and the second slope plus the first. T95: 0.39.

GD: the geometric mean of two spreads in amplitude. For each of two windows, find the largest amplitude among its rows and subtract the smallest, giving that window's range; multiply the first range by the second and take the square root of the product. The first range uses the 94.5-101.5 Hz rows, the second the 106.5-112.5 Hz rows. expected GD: 0.91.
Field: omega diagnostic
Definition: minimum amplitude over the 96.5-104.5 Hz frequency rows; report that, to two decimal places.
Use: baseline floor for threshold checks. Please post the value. 26.22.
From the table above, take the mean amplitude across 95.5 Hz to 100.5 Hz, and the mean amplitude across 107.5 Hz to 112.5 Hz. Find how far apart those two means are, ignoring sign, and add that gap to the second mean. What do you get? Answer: 28.8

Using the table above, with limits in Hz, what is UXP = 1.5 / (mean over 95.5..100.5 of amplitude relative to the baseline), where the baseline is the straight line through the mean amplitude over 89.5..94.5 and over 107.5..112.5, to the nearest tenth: 2.5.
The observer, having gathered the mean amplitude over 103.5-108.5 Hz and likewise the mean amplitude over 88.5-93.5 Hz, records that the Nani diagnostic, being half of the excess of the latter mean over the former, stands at -1.4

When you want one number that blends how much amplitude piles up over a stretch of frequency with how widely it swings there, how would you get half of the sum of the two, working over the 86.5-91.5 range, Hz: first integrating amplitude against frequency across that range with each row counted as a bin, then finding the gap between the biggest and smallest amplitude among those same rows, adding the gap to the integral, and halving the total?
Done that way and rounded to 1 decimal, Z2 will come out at 61.1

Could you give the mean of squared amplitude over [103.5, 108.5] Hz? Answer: 761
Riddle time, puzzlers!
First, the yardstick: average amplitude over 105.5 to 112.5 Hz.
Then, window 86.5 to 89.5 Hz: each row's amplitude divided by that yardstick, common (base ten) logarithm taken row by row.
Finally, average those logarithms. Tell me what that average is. -0.06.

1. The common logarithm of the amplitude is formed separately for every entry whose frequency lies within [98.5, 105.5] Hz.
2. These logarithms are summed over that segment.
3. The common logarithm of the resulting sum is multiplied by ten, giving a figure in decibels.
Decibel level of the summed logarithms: 10.0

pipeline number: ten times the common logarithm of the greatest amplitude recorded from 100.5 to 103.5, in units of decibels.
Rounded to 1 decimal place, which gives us 14.4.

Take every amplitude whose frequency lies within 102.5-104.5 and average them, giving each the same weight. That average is 27.4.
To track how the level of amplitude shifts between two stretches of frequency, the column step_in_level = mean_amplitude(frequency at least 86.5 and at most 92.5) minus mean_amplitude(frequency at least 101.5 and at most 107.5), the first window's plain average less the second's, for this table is -3.10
